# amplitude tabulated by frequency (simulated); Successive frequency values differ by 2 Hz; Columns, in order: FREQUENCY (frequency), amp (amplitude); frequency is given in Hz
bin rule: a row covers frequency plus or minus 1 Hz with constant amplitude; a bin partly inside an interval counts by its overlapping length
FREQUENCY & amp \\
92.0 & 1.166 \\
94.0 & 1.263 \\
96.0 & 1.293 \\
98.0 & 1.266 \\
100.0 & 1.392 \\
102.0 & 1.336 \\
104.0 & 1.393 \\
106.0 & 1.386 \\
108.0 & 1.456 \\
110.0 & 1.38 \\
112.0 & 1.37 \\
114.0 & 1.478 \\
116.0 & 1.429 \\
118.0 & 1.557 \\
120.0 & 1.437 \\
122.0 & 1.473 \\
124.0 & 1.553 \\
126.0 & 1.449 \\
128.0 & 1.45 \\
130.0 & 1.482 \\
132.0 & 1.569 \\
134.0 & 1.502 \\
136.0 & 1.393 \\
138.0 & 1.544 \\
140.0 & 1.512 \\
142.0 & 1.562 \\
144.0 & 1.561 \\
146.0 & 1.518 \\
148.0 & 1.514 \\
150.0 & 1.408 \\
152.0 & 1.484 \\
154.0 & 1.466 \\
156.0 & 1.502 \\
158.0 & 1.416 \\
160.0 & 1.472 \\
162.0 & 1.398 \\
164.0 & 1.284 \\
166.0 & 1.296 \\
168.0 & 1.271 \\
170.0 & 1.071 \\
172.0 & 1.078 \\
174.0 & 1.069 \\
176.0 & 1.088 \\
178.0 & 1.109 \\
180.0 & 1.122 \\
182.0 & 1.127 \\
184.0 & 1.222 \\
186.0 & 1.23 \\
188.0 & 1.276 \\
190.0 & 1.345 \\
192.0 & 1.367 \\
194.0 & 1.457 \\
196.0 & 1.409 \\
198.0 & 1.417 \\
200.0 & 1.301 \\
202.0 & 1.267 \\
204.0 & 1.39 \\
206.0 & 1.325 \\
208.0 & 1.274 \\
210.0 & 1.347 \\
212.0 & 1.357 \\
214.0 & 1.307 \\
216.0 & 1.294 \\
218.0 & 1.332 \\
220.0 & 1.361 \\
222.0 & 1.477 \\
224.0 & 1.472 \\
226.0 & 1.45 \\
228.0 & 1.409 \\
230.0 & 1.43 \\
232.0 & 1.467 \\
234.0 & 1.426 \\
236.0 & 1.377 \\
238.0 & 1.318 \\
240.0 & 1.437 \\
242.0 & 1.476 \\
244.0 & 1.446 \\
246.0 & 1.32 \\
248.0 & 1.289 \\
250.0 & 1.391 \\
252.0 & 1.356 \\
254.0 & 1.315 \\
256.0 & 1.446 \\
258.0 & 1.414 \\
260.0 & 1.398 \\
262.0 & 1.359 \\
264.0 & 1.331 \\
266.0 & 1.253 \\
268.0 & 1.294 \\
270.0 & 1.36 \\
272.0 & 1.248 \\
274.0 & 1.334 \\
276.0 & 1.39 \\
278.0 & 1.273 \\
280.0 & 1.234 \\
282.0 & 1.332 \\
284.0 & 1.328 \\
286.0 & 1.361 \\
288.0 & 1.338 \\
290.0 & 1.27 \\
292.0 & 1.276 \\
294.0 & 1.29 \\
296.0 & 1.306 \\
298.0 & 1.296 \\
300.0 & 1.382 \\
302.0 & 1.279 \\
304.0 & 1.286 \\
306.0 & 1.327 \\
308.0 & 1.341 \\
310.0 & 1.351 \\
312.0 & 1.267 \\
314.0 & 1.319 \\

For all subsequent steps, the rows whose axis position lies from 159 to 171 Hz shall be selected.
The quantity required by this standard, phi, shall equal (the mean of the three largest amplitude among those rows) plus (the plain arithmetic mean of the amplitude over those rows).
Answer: 2.687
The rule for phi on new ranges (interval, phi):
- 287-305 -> 2.645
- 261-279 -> 2.685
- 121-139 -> 3.046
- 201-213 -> 2.691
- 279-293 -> 2.649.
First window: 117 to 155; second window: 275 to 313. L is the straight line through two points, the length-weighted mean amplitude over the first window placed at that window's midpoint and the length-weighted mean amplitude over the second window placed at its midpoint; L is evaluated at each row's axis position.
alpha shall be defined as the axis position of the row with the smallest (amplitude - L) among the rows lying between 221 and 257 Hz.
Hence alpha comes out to 248.0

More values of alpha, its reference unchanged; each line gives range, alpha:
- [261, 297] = 280.0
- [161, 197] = 170.0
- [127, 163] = 136.0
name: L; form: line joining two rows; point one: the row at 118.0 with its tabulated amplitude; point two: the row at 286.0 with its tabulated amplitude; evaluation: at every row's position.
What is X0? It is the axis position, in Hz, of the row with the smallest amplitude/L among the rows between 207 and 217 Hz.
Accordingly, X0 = 208.0 Hz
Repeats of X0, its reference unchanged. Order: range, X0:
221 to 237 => 236.0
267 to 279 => 272.0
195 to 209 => 202.0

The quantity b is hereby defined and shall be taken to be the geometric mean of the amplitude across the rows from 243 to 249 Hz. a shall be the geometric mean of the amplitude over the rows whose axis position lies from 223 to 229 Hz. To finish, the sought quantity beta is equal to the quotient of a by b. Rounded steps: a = 1.44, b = 1.35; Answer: 1.07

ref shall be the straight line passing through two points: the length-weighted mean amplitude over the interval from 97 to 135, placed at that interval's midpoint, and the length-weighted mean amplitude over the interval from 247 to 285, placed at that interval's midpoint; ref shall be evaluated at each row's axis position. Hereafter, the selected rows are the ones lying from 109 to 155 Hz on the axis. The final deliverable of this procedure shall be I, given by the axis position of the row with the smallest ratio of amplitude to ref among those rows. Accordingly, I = 112.0 Hz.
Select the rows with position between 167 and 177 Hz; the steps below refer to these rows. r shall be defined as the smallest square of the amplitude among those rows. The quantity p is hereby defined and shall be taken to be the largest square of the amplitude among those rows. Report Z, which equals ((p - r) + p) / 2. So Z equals 1.04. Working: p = 1.6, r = 1.14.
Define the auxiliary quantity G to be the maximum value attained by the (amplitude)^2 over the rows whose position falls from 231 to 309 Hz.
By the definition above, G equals 2.18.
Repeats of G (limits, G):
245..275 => 2.09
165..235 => 2.18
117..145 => 2.46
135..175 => 2.44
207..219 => 1.84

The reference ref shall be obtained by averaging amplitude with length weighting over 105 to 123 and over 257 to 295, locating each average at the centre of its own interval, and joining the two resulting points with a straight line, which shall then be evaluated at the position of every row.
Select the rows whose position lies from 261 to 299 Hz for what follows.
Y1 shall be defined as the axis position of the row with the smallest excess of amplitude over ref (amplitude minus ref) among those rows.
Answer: 280.0 Hz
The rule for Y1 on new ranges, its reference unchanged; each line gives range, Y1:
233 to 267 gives 266.0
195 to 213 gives 202.0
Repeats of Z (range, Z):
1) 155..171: 1.68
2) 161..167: 1.13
